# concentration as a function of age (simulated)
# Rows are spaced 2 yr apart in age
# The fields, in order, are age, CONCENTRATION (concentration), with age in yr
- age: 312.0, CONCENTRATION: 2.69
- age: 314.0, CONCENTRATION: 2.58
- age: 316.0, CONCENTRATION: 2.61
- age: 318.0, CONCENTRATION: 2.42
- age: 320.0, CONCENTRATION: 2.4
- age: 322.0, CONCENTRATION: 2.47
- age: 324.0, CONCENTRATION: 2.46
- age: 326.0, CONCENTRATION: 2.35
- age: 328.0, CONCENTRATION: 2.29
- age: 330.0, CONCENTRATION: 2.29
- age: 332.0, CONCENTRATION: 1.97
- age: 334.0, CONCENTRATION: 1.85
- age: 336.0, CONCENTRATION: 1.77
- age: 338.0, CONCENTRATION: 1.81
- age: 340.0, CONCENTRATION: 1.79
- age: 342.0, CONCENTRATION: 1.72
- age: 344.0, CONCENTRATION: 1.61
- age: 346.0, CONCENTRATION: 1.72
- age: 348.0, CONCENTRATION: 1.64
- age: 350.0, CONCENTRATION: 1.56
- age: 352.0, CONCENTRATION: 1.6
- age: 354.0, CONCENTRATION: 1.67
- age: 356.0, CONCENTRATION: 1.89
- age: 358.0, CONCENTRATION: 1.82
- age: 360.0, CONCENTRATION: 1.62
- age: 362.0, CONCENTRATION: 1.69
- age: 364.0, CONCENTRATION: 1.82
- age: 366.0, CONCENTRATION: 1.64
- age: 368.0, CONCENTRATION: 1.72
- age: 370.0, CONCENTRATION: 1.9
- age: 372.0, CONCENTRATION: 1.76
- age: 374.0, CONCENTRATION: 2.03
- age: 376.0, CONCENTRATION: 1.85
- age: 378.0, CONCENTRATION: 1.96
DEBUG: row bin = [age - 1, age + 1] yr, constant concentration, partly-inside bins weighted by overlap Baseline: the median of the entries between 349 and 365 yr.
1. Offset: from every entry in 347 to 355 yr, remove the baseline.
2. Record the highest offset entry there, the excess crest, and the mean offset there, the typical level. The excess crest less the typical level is 0.05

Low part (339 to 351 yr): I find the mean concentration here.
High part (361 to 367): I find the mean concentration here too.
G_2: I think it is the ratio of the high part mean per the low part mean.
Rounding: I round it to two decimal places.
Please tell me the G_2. 1.03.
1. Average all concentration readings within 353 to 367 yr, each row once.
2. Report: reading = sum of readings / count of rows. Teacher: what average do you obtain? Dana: 1.74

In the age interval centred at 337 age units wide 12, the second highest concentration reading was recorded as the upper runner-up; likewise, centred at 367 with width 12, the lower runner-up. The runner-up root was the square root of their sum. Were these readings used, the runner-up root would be 1.92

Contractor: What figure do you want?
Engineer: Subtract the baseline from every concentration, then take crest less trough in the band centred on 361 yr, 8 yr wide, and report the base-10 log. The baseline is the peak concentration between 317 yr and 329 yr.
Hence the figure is -0.70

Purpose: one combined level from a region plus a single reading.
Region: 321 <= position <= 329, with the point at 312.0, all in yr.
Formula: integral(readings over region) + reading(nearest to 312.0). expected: 21.8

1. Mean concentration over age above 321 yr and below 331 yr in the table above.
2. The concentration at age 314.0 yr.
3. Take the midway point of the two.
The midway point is 2.5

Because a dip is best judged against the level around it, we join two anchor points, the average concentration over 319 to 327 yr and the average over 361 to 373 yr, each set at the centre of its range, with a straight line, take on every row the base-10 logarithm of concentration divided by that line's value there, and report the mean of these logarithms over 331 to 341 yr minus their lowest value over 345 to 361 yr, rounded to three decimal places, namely 0.028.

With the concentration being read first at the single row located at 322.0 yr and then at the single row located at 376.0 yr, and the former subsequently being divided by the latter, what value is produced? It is 1.3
